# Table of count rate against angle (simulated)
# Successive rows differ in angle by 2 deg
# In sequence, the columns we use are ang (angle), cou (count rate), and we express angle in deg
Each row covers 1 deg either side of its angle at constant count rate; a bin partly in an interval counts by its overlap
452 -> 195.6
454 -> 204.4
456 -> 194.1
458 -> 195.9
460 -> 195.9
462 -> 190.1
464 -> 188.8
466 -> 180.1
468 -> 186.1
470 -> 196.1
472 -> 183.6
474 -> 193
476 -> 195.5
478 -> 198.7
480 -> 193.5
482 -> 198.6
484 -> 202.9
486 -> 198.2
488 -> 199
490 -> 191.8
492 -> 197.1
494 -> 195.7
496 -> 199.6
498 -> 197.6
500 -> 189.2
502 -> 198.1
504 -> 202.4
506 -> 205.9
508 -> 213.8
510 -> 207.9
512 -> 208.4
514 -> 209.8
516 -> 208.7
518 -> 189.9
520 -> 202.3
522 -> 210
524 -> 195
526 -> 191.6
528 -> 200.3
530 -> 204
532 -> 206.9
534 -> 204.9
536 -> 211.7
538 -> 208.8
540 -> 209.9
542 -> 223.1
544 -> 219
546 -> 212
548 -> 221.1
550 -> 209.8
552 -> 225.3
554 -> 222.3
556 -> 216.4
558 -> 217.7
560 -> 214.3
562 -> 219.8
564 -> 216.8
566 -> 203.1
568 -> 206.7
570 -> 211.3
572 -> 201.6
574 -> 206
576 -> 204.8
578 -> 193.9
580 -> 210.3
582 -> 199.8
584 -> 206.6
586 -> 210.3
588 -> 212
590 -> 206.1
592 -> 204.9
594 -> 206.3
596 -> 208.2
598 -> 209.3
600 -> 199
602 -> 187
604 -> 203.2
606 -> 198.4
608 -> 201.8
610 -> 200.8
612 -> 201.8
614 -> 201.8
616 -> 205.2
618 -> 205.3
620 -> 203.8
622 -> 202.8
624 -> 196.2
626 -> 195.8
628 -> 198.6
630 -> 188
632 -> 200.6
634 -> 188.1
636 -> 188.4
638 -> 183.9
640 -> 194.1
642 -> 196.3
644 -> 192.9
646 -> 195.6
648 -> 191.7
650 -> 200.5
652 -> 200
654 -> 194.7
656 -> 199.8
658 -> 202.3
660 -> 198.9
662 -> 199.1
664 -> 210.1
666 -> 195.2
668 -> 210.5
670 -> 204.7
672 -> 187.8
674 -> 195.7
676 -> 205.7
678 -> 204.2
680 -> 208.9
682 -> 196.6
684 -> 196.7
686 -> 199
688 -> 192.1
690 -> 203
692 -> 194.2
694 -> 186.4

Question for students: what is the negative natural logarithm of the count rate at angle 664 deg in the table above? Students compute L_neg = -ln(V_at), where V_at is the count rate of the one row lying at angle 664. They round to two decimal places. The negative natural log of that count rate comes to -5.35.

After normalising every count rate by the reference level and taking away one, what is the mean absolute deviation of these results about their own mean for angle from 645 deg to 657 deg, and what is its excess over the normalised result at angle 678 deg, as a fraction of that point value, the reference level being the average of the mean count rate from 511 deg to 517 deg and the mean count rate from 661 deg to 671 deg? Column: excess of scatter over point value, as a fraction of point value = -2.4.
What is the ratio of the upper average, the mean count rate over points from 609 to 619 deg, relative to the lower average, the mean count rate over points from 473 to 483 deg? 1.04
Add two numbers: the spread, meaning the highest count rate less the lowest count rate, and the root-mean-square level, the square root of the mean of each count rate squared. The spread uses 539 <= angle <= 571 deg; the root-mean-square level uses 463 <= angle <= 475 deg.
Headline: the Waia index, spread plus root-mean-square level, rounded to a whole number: 210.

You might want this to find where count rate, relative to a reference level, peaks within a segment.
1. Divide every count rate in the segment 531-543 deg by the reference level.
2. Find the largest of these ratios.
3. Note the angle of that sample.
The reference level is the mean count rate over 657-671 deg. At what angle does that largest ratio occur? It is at 542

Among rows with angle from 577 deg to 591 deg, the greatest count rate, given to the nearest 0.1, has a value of 212.0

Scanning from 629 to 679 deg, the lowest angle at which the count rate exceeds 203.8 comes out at 664 deg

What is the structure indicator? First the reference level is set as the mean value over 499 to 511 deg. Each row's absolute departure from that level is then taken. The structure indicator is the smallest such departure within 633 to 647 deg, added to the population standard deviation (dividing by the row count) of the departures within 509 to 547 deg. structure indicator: 11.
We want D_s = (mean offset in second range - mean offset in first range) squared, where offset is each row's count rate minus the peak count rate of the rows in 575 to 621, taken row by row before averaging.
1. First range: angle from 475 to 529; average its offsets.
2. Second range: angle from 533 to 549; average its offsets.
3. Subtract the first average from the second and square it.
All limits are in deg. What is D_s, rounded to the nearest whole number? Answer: 189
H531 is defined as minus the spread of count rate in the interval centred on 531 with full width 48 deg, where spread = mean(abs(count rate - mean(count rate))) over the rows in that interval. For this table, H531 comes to -6.6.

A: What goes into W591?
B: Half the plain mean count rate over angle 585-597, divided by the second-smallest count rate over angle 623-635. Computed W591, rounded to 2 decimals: 0.55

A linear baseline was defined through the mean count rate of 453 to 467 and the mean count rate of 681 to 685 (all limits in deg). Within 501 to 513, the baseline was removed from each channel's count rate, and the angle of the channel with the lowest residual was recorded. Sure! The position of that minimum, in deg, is 502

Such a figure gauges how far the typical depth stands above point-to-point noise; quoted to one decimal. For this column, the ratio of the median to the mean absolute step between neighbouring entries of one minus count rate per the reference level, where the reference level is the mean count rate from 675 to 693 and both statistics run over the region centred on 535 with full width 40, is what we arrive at -1.2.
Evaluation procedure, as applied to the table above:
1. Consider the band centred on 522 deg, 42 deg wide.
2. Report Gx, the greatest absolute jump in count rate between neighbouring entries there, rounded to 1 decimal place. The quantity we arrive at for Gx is 18.8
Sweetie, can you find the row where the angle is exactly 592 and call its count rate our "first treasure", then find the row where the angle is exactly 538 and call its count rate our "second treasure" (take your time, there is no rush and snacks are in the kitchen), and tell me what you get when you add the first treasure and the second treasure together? 414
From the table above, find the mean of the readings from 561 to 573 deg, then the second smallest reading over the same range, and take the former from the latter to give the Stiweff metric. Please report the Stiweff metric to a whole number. -7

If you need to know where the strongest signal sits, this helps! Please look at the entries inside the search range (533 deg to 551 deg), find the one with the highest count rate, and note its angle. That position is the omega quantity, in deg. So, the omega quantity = 542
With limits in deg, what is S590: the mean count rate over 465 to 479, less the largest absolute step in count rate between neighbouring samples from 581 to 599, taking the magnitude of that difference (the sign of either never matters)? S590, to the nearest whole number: 184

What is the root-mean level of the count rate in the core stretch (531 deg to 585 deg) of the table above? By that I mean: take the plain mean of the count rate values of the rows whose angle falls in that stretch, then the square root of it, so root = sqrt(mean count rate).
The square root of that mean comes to 14.5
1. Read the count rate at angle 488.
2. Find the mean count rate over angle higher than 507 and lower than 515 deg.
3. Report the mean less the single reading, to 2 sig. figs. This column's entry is 11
